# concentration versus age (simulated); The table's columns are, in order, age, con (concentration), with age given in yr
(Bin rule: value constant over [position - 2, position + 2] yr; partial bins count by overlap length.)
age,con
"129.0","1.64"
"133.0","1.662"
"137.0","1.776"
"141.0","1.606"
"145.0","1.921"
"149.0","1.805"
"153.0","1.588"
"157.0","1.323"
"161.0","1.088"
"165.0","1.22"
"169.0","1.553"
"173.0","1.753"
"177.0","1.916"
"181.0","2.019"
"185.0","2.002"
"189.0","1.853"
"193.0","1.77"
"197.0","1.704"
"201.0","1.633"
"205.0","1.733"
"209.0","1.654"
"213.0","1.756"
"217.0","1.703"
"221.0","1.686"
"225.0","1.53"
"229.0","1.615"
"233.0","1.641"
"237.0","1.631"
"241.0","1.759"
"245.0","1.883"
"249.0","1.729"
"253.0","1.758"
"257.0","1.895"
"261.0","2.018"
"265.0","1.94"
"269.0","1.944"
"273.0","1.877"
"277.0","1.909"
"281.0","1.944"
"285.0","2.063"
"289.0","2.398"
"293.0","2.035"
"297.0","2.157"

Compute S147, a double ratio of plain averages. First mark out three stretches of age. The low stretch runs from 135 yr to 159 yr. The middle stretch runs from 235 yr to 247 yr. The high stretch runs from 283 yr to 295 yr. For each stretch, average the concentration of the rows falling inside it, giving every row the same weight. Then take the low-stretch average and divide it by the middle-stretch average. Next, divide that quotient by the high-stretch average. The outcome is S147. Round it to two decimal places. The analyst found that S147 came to 0.44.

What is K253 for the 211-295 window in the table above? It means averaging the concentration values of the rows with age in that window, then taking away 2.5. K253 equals -0.66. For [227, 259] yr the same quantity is -0.76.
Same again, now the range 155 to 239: -0.84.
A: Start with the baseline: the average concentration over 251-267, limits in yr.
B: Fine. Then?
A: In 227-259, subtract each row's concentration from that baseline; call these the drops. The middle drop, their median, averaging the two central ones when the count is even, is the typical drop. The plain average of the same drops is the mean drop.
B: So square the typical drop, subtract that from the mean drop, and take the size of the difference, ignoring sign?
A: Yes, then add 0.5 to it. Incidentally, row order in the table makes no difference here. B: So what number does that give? 0.64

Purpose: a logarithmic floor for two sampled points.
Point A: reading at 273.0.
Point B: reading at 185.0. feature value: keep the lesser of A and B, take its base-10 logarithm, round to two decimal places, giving 0.27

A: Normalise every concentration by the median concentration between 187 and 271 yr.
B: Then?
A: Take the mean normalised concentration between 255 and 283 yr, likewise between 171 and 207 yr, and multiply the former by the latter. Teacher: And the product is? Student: 1.17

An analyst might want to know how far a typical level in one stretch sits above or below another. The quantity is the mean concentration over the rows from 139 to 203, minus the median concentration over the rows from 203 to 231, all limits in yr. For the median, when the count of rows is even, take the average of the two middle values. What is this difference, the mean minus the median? -0.01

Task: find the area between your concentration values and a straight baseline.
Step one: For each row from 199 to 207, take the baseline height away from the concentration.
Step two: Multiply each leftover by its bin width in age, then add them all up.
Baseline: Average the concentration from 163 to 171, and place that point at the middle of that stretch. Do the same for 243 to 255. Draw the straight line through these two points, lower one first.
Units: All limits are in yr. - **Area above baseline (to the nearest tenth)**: 1.0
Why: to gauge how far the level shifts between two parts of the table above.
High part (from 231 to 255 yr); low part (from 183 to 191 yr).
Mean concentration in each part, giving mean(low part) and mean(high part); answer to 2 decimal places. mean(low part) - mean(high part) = 0.19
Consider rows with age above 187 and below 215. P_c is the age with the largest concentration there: 189.0 yr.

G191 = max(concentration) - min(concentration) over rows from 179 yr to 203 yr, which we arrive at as 0.39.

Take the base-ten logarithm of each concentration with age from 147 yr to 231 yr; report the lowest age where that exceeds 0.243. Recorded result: 149.0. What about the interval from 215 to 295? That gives 241.0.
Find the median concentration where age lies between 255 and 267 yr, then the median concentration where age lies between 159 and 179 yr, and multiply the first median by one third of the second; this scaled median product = 1.0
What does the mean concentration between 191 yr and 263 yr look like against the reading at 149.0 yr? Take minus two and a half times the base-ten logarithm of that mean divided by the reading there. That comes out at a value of 0.05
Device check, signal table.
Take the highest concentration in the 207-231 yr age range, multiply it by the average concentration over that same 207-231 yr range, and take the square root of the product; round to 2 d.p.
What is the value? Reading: 1.71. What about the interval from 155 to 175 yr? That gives 1.56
